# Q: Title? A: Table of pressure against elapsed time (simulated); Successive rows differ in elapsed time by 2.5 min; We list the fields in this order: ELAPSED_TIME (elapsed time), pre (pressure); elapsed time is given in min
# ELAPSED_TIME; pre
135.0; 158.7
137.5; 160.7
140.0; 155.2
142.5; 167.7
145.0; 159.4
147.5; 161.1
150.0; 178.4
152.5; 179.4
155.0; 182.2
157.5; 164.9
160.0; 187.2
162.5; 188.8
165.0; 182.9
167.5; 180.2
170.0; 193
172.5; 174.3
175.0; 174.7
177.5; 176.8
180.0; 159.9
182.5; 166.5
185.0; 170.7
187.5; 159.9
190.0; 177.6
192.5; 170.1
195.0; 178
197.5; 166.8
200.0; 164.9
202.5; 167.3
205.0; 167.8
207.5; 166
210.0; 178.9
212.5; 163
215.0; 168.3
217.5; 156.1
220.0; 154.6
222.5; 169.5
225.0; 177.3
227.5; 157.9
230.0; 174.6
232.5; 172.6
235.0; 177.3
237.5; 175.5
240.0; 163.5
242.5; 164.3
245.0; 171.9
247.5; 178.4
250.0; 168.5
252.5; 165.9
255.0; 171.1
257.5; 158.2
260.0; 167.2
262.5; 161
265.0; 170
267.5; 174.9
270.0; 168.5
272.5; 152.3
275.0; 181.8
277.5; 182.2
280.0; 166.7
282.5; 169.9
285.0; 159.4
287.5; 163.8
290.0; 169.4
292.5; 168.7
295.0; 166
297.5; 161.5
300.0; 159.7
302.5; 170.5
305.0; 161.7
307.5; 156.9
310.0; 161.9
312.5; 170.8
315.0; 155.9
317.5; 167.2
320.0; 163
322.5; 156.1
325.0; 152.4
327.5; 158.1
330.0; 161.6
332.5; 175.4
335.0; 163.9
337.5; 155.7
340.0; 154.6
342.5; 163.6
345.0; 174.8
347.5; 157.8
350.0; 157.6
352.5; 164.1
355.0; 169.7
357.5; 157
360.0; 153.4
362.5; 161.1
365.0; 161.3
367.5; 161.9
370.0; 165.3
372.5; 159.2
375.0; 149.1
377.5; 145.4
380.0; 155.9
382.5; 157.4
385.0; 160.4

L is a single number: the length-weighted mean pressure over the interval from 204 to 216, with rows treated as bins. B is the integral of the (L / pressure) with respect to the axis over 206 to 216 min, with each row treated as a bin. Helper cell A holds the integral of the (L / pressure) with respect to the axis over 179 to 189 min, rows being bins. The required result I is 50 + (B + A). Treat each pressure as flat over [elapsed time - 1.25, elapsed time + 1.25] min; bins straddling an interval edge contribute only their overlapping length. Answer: 70.26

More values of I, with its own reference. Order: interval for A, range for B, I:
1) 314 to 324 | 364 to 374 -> 70.98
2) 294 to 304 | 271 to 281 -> 70.22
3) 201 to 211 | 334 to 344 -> 70.54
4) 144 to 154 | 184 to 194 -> 69.91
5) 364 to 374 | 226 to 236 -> 70.37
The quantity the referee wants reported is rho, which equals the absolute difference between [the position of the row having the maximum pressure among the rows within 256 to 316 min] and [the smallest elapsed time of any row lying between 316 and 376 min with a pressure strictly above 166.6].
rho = 40.0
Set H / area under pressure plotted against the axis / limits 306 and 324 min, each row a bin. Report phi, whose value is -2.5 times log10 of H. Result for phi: -8.66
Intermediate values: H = 2908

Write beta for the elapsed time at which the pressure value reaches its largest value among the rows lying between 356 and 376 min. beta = 370.0 min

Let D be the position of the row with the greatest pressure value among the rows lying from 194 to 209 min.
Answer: 195.0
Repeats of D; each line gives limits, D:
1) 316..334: 332.5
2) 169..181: 170.0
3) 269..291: 277.5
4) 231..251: 247.5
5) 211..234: 225.0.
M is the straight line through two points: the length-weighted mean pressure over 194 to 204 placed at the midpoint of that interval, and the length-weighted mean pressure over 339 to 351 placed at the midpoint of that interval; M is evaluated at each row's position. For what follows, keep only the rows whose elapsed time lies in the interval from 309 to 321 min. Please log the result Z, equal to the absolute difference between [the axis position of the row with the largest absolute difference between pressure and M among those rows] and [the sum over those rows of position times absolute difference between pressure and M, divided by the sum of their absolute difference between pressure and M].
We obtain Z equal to 0.8 min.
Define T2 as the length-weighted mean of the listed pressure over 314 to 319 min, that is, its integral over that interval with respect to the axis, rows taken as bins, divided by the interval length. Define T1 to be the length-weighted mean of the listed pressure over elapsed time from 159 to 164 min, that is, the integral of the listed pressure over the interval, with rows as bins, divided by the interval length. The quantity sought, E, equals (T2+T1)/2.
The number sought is 175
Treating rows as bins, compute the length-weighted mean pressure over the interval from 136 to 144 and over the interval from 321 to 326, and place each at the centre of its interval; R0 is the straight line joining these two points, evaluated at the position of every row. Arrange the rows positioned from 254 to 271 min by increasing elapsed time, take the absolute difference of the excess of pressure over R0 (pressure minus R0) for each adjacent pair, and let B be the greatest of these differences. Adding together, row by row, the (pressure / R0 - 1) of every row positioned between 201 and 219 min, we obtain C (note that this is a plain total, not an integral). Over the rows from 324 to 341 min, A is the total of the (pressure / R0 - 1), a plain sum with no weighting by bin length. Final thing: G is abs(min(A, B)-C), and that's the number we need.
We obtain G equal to 0.10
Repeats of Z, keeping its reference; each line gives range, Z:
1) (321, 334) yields 4.8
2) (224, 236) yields 5.2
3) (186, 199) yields 3.8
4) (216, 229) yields 2.0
